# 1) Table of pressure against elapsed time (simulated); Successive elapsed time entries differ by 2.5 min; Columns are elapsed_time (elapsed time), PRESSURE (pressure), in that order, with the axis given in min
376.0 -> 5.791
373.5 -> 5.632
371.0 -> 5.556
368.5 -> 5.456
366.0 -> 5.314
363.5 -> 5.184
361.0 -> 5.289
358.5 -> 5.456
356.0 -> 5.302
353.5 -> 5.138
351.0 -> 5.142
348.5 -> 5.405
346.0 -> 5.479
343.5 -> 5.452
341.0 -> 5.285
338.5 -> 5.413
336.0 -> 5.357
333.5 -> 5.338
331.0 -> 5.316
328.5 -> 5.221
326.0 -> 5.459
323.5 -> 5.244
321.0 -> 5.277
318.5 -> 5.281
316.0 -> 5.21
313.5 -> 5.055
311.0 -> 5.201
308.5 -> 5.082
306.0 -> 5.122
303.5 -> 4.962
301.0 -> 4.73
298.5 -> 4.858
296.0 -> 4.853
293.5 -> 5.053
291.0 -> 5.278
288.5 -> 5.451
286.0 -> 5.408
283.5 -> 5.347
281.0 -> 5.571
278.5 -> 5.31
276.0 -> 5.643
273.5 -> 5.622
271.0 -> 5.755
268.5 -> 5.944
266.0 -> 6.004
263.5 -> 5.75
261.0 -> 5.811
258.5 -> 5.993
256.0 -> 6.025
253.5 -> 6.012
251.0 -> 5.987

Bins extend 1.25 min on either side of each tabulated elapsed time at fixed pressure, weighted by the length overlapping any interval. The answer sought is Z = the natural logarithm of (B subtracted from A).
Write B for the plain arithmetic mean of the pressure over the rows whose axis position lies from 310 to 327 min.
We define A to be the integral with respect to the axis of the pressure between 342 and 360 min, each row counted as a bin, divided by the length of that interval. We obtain -2.4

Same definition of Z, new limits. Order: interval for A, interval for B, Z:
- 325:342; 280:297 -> -2.8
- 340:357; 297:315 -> -1.2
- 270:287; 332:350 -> -2.0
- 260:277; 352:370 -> -0.7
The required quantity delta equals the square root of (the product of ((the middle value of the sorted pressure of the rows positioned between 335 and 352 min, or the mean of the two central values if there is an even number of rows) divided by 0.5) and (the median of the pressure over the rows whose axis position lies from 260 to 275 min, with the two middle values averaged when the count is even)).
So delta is 7.9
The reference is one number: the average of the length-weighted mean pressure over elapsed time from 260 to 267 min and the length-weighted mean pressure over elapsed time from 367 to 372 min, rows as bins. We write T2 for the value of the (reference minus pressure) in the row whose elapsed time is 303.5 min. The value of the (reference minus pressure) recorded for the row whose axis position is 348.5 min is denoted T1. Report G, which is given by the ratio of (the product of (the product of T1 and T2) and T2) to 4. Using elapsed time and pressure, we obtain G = 0.034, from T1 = 0.27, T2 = 0.71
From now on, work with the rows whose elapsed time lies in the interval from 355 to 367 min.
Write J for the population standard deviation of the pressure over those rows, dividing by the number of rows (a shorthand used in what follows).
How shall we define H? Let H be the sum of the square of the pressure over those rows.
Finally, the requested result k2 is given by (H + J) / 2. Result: 71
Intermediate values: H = 141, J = 0.087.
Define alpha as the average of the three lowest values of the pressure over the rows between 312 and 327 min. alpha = 5.17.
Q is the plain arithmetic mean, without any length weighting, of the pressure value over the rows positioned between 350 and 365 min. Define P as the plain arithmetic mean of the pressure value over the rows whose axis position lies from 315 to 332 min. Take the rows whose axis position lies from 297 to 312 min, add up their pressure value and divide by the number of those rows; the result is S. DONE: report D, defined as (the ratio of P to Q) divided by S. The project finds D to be 0.202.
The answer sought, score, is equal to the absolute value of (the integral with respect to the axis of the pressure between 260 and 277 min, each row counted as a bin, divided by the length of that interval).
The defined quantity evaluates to 5.79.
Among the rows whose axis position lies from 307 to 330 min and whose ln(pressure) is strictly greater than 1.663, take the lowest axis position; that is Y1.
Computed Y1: 318.5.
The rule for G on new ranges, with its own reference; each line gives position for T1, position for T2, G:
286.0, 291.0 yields 0.010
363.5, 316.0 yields 0.026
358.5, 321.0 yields 0.008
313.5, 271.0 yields 0.001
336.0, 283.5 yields 0.008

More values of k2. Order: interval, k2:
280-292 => 73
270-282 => 78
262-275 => 85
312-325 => 68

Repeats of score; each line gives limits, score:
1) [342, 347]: 5.46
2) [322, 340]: 5.33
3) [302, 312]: 5.08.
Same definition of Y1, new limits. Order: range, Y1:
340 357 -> 341.0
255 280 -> 256.0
